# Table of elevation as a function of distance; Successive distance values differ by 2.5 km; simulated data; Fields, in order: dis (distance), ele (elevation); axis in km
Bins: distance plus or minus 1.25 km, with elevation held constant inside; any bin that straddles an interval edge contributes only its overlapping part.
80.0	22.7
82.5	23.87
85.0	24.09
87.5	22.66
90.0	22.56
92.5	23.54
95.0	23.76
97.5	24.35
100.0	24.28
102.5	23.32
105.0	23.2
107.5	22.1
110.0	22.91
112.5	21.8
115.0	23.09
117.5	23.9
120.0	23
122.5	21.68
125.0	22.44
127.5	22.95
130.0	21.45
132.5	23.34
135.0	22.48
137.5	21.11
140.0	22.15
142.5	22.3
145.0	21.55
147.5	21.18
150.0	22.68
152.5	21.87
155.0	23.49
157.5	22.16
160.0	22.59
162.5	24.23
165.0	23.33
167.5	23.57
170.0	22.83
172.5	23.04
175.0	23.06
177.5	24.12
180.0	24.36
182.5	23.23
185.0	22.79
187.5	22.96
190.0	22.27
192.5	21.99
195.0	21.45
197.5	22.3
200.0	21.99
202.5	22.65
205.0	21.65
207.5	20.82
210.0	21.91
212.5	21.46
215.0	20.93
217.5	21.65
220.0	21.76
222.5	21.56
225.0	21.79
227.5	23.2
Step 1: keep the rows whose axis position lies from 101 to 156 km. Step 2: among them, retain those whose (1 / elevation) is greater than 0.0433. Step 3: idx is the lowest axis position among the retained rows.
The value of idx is 107.5 km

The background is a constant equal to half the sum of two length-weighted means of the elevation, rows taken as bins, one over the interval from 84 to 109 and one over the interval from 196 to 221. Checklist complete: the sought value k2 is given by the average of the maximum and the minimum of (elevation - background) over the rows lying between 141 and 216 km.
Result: 0.05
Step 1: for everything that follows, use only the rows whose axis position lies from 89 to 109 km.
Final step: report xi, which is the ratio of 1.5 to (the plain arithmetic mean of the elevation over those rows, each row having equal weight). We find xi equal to 0.064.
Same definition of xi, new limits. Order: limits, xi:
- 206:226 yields 0.070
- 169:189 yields 0.064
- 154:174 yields 0.065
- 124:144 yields 0.067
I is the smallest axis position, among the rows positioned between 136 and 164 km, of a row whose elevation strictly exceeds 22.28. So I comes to 142.5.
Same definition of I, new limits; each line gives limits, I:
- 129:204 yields 132.5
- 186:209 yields 187.5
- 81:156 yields 82.5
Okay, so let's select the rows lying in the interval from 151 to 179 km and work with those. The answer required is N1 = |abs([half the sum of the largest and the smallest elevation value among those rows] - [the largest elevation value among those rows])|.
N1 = 1.18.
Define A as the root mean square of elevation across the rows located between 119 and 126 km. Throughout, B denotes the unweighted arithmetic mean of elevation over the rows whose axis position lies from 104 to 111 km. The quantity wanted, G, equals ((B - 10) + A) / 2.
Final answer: 17.6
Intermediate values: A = 22.4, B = 22.7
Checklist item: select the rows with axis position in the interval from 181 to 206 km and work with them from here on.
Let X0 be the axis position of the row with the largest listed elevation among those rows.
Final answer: 182.5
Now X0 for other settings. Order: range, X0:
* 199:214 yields 202.5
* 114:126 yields 117.5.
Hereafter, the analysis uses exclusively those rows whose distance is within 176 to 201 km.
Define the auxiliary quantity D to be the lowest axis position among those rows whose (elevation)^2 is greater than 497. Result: 177.5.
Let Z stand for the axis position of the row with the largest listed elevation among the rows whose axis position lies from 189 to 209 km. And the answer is 202.5 km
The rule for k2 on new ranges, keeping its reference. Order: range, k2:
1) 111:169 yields 0.13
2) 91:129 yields 0.47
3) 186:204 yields -0.34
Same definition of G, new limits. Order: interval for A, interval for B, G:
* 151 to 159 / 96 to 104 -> 18.3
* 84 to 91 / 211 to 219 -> 17.2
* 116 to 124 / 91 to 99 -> 18.4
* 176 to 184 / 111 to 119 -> 18.4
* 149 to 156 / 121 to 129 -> 17.5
